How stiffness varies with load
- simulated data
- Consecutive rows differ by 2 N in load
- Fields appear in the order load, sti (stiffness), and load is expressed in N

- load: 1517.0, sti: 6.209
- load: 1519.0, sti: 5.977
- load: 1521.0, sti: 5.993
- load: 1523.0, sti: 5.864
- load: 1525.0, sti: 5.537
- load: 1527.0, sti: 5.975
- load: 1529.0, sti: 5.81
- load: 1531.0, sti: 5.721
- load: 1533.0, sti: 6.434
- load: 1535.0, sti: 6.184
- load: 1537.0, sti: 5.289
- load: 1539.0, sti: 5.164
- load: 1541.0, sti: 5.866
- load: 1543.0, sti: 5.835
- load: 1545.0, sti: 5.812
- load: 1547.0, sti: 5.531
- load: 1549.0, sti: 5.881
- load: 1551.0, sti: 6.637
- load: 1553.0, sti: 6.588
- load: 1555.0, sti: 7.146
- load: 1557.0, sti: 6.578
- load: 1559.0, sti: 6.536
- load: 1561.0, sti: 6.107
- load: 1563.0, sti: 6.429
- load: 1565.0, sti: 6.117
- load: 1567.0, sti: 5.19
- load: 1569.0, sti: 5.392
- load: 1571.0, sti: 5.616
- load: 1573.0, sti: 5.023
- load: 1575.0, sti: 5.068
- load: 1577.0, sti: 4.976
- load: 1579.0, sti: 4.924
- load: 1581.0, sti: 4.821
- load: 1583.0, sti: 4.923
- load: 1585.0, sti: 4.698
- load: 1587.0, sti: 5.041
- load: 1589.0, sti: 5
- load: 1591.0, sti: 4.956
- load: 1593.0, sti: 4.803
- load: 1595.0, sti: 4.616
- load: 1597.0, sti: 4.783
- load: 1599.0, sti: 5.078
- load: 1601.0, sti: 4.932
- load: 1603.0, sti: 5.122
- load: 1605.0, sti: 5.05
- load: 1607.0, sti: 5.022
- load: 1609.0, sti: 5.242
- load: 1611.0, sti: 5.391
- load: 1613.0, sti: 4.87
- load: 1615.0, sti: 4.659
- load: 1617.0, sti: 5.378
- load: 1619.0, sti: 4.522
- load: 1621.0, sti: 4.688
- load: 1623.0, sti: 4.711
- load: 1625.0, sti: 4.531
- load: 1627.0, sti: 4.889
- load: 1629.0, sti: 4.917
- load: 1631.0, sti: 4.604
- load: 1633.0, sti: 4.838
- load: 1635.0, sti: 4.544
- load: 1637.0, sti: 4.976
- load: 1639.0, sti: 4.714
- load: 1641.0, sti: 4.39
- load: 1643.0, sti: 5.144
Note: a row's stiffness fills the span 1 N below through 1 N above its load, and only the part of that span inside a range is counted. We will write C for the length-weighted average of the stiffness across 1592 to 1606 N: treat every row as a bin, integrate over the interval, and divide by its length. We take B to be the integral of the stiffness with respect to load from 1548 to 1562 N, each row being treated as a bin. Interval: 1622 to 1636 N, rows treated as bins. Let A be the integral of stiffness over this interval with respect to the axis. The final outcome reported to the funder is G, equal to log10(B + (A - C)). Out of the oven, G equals 2.18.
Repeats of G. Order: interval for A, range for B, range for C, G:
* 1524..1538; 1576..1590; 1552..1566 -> 2.16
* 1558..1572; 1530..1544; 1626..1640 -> 2.20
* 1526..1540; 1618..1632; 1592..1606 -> 2.15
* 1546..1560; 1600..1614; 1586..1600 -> 2.19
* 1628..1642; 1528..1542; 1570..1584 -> 2.15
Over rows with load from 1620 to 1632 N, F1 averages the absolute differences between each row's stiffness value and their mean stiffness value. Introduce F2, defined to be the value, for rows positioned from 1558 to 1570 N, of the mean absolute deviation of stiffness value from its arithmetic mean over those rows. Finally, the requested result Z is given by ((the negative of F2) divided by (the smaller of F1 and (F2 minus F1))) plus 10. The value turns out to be 6.3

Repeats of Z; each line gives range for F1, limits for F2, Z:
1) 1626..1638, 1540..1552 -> 7.4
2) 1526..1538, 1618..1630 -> 10.8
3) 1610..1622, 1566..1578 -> 11.7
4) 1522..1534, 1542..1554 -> 7.7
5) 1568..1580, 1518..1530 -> 11.2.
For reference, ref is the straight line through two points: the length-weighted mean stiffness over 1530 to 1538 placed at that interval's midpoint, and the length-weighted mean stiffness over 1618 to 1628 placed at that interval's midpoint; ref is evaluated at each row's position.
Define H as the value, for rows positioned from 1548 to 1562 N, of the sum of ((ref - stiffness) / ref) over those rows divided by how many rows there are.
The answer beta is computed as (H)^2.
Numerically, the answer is 0.0247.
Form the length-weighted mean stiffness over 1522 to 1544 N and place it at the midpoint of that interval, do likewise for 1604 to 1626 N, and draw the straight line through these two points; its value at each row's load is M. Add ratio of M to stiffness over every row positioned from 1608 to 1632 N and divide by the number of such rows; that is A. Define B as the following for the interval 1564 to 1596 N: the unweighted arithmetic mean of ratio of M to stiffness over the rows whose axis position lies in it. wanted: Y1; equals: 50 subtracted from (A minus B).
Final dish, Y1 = -50.04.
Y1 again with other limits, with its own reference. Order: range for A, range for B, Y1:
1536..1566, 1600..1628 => -50.08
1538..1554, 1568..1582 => -50.08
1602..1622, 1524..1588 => -49.99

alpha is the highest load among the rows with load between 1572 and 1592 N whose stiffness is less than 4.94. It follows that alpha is 1585.0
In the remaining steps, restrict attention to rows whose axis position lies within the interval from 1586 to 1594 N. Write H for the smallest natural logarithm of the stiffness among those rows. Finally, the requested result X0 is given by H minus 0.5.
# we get 1.07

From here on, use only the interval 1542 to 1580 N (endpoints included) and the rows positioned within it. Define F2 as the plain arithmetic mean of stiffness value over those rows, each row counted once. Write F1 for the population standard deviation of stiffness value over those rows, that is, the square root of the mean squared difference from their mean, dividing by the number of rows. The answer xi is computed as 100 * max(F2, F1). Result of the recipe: 586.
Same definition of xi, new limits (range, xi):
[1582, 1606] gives 492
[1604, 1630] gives 491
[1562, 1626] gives 505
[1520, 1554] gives 589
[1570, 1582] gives 507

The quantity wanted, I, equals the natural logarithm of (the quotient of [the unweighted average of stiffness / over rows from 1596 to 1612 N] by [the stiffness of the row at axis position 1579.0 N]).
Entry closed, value 0.03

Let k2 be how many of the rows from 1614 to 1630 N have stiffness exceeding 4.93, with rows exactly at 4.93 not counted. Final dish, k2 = 1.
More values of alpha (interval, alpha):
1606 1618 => 1615.0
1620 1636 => 1635.0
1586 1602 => 1601.0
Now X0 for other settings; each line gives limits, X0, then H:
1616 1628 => 1.01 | 1.51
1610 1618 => 1.04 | 1.54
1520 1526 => 1.21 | 1.71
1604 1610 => 1.11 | 1.61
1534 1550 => 1.14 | 1.64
